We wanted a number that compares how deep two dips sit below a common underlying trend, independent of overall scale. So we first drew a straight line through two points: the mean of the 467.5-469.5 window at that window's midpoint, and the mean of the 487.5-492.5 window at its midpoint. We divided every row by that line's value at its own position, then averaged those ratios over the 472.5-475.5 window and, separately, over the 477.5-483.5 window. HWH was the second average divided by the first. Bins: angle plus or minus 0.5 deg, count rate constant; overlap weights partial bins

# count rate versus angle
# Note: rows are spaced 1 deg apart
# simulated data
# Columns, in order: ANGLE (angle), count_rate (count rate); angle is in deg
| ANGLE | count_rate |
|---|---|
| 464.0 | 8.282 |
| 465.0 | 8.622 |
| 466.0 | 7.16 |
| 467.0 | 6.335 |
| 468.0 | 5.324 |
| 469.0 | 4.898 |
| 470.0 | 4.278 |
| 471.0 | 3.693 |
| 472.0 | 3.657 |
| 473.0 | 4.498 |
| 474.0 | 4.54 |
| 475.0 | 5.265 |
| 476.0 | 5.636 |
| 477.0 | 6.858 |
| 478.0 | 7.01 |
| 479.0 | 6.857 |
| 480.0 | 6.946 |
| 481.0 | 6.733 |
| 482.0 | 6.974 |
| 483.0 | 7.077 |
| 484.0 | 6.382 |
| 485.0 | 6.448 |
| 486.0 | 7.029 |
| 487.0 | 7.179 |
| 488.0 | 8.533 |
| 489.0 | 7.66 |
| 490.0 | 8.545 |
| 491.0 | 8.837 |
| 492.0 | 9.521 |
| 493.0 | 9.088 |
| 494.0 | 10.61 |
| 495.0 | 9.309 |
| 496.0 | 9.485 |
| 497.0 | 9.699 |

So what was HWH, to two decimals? 1.24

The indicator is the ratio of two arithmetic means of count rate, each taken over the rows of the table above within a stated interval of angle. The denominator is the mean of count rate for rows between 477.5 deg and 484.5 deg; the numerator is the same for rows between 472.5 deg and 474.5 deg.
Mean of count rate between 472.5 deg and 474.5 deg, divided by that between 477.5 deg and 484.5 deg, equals 0.66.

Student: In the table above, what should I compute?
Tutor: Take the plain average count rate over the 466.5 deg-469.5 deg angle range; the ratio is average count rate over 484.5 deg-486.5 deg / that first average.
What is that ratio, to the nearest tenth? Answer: 1.2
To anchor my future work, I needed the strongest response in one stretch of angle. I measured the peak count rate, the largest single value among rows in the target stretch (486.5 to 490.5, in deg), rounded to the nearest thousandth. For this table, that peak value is 8.545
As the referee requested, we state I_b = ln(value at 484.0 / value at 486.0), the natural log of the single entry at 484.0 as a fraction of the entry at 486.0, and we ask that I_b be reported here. -0.10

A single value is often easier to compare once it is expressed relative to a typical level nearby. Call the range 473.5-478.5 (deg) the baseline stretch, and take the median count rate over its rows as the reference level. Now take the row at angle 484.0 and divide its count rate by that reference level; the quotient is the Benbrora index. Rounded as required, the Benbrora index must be 1.1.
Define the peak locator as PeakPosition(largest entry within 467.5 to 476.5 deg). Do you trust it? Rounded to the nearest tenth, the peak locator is 476.0 deg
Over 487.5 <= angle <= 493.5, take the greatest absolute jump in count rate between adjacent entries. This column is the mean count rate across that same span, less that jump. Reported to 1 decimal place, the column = 7.8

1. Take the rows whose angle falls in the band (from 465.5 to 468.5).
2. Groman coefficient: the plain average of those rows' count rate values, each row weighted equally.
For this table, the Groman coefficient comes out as 6.3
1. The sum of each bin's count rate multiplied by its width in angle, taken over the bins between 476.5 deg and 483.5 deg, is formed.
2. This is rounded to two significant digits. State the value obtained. 48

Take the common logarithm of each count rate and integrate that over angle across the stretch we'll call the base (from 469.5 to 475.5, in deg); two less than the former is 1.8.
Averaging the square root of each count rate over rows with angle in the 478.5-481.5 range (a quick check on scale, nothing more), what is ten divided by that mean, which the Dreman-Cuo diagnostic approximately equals 3.82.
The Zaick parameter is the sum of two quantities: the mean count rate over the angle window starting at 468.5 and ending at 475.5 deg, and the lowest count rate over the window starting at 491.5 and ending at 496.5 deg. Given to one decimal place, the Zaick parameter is 13.5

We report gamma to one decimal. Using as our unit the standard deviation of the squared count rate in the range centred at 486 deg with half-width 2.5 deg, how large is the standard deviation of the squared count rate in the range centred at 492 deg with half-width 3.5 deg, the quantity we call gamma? 1.3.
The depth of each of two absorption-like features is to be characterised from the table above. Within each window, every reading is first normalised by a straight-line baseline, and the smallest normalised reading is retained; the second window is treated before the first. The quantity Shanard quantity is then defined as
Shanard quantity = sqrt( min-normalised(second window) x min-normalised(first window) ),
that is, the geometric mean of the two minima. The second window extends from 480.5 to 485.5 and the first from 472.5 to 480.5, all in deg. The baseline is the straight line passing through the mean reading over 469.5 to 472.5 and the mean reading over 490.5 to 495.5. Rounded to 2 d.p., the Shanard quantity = 0.92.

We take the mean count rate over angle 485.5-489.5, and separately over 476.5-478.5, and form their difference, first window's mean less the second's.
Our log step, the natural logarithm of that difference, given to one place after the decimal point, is -0.4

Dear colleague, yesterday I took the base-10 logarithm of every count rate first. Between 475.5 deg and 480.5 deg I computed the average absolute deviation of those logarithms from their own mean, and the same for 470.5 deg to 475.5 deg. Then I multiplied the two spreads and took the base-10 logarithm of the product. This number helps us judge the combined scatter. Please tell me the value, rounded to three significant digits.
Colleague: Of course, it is -2.82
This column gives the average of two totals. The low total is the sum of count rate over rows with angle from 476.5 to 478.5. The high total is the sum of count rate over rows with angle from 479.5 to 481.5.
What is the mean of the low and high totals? 13.8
